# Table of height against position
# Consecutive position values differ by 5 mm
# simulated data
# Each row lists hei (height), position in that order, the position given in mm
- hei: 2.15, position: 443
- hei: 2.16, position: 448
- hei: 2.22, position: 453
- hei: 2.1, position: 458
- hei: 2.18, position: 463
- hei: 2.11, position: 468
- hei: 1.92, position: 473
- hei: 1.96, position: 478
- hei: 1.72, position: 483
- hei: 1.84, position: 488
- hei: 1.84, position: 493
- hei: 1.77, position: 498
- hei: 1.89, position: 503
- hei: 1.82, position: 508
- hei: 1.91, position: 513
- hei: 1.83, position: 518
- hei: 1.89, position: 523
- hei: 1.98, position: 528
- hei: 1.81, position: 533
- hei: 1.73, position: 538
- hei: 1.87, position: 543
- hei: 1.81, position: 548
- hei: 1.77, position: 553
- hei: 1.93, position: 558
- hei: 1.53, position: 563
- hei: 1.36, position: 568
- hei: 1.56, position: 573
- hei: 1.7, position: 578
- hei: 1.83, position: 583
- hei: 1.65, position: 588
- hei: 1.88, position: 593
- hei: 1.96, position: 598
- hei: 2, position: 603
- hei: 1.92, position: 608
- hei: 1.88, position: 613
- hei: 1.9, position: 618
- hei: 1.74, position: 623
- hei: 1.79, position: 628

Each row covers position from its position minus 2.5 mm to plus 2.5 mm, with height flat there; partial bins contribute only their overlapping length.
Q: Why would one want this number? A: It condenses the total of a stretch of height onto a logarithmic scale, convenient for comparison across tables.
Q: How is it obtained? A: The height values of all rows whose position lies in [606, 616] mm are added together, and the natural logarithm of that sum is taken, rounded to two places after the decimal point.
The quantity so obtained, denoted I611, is 1.34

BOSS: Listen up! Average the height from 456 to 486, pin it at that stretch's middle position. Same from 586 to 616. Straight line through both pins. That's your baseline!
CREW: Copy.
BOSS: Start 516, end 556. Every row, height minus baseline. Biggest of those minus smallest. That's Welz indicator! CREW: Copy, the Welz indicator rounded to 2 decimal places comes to 0.24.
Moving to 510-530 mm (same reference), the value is 0.16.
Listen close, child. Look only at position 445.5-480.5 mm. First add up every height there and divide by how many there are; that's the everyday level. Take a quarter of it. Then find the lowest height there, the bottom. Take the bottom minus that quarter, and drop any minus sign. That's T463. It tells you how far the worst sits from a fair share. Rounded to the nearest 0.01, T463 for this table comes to 1.40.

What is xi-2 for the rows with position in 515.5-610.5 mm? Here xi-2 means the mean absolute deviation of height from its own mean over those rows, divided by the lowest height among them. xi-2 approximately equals 0.10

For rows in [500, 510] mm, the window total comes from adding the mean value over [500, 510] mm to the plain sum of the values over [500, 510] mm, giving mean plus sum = 5.56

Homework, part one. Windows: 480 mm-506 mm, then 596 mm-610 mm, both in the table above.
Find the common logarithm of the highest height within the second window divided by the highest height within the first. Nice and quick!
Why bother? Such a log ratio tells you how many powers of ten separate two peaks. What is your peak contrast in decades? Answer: 0.02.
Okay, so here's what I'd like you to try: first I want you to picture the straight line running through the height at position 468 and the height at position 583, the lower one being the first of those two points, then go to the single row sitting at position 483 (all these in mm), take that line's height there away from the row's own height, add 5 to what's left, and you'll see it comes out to 4.65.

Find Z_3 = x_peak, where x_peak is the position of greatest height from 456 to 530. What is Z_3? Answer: 463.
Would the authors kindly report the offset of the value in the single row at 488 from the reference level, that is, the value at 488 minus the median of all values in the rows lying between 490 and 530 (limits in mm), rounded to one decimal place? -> 0.0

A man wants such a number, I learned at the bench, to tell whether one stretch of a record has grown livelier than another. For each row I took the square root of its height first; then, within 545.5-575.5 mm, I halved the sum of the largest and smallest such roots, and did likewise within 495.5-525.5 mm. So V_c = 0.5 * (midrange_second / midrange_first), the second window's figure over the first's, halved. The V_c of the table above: 0.531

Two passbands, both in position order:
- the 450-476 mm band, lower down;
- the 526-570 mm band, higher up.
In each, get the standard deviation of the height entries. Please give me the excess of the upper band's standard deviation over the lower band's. 0.08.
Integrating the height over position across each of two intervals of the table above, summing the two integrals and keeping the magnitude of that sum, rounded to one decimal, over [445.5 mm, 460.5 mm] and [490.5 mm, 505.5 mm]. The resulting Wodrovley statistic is 59.9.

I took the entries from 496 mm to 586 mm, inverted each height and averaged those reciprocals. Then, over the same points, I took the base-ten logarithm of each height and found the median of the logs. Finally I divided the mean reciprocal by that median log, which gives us 2.19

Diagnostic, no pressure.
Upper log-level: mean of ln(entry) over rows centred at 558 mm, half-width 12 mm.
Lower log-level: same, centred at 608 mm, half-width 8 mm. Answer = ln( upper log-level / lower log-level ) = -0.25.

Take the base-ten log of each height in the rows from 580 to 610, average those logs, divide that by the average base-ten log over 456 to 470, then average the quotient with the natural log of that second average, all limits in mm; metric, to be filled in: -0.14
